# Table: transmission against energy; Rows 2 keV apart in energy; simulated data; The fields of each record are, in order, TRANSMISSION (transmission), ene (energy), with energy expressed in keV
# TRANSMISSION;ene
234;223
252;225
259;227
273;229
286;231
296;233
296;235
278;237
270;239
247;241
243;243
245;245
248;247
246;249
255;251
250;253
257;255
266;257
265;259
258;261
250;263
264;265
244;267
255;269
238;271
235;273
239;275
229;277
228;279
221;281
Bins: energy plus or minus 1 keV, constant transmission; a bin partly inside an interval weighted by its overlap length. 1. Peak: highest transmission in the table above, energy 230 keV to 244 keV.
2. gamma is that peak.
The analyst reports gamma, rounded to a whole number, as 296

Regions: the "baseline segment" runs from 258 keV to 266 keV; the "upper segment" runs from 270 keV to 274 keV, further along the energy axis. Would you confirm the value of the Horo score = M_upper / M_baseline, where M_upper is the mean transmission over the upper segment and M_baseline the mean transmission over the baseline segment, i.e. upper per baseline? 0.91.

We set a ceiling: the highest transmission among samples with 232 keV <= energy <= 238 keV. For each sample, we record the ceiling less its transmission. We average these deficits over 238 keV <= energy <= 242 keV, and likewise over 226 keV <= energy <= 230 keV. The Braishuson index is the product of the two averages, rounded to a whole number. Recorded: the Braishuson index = 1125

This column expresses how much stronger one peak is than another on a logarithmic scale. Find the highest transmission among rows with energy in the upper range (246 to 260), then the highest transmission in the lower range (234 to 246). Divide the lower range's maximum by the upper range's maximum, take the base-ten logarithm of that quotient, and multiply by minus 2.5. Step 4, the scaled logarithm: -0.116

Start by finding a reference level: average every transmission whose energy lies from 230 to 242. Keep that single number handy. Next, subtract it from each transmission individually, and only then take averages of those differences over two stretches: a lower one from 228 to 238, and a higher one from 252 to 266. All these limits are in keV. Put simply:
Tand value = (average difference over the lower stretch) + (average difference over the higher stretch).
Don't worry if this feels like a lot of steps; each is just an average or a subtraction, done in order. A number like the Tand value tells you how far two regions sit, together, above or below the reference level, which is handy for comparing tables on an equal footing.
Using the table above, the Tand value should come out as -13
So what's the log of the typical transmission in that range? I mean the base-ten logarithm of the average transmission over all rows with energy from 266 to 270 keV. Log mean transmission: 2.397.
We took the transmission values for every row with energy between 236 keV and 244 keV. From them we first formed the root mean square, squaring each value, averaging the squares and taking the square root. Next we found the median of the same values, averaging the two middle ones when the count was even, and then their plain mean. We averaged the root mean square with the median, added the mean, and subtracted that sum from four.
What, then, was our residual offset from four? -515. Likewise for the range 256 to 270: -511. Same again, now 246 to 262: -507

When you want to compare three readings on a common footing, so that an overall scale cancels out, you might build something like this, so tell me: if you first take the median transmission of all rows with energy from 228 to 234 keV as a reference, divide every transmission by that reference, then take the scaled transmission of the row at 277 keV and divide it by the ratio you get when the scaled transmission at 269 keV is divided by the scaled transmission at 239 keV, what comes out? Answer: 0.85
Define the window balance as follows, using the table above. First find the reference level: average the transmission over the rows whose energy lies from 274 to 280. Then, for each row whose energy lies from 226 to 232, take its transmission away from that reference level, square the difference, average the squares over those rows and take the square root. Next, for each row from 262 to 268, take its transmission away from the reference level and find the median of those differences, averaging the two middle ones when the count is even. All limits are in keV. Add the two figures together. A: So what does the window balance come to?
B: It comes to 24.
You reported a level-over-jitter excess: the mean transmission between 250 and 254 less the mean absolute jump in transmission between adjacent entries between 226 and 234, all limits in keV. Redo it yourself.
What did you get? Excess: 240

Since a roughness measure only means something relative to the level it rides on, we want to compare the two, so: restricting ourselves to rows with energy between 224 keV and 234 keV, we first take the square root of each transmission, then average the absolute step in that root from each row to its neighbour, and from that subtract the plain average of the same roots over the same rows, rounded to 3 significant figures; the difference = -16.2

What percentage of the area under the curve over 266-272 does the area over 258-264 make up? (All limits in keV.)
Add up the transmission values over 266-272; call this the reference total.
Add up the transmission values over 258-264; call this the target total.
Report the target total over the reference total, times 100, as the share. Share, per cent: 105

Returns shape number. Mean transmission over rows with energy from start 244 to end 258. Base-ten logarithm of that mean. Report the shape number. 2.402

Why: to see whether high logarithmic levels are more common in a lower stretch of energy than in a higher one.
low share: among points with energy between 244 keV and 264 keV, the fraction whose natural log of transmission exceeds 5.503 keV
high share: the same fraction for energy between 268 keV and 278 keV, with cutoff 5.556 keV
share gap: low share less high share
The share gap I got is 0.90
